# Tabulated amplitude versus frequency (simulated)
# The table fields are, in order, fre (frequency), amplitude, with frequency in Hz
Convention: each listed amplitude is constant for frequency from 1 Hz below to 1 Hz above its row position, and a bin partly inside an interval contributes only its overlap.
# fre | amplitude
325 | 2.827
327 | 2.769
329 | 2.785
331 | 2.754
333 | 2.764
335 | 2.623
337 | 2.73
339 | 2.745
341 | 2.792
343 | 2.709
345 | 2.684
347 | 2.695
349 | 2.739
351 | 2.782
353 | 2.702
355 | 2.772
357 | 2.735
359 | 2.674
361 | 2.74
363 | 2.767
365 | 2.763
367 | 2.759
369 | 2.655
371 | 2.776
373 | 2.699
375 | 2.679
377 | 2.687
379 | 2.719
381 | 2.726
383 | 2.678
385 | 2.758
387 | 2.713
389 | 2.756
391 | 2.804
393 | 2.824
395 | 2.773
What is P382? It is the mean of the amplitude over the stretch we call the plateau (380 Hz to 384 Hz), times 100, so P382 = 270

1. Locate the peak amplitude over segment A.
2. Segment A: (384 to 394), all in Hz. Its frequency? 393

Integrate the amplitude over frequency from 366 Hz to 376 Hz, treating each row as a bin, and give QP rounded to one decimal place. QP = 27.1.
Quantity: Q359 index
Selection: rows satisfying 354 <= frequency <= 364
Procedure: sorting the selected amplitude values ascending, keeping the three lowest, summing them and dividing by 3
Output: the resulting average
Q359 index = 2.72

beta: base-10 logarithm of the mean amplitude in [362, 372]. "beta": 0.438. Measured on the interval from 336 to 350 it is 0.436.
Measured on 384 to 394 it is 0.443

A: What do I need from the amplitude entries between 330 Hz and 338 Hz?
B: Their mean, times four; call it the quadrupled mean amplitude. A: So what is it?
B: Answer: 10.9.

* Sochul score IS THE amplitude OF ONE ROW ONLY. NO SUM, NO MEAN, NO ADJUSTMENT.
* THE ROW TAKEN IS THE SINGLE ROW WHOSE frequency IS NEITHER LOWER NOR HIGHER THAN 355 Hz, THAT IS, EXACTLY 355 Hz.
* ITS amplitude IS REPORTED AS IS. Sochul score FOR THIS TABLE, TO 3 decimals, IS 2.772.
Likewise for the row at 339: 2.745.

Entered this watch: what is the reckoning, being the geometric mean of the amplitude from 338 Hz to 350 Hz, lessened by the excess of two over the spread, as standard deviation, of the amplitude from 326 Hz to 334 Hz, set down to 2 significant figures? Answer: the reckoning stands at 0.74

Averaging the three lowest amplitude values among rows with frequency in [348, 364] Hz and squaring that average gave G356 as 7.31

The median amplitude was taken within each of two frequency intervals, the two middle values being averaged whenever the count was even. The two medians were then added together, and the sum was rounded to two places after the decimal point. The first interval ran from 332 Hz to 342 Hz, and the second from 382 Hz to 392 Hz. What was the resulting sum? 5.50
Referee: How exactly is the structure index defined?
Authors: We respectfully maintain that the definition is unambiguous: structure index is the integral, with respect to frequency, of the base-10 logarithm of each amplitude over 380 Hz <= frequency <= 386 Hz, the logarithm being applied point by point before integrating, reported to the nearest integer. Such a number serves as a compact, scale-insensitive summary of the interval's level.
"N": 3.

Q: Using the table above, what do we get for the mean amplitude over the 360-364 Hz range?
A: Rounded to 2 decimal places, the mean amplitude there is 2.75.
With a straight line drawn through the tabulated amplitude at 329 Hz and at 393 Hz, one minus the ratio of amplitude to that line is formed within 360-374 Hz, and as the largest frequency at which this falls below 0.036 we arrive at 371 Hz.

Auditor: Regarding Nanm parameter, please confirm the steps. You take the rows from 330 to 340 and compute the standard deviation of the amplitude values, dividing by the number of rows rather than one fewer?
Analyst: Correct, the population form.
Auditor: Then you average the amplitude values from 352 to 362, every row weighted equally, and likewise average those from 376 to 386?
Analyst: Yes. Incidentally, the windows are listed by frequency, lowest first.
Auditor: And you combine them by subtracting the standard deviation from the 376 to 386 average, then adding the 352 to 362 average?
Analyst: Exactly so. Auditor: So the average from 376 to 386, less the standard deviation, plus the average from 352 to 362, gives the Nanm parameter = 5.39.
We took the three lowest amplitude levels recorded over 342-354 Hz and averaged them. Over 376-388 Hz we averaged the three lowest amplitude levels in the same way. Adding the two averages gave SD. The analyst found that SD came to 5.39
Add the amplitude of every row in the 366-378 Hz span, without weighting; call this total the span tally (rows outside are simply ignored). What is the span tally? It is 16.3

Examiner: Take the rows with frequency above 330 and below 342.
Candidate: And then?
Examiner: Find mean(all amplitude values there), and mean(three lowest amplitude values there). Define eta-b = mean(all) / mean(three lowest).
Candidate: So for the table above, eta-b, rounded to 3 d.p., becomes 1.013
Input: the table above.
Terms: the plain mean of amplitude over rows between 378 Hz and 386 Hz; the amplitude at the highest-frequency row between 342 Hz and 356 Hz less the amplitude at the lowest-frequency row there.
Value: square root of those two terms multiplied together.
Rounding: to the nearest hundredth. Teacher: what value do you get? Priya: 0.41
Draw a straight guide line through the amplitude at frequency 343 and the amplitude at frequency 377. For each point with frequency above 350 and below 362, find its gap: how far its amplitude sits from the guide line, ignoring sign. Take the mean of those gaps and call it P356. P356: 0.042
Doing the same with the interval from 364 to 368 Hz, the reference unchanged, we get 0.067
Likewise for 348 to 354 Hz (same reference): 0.038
